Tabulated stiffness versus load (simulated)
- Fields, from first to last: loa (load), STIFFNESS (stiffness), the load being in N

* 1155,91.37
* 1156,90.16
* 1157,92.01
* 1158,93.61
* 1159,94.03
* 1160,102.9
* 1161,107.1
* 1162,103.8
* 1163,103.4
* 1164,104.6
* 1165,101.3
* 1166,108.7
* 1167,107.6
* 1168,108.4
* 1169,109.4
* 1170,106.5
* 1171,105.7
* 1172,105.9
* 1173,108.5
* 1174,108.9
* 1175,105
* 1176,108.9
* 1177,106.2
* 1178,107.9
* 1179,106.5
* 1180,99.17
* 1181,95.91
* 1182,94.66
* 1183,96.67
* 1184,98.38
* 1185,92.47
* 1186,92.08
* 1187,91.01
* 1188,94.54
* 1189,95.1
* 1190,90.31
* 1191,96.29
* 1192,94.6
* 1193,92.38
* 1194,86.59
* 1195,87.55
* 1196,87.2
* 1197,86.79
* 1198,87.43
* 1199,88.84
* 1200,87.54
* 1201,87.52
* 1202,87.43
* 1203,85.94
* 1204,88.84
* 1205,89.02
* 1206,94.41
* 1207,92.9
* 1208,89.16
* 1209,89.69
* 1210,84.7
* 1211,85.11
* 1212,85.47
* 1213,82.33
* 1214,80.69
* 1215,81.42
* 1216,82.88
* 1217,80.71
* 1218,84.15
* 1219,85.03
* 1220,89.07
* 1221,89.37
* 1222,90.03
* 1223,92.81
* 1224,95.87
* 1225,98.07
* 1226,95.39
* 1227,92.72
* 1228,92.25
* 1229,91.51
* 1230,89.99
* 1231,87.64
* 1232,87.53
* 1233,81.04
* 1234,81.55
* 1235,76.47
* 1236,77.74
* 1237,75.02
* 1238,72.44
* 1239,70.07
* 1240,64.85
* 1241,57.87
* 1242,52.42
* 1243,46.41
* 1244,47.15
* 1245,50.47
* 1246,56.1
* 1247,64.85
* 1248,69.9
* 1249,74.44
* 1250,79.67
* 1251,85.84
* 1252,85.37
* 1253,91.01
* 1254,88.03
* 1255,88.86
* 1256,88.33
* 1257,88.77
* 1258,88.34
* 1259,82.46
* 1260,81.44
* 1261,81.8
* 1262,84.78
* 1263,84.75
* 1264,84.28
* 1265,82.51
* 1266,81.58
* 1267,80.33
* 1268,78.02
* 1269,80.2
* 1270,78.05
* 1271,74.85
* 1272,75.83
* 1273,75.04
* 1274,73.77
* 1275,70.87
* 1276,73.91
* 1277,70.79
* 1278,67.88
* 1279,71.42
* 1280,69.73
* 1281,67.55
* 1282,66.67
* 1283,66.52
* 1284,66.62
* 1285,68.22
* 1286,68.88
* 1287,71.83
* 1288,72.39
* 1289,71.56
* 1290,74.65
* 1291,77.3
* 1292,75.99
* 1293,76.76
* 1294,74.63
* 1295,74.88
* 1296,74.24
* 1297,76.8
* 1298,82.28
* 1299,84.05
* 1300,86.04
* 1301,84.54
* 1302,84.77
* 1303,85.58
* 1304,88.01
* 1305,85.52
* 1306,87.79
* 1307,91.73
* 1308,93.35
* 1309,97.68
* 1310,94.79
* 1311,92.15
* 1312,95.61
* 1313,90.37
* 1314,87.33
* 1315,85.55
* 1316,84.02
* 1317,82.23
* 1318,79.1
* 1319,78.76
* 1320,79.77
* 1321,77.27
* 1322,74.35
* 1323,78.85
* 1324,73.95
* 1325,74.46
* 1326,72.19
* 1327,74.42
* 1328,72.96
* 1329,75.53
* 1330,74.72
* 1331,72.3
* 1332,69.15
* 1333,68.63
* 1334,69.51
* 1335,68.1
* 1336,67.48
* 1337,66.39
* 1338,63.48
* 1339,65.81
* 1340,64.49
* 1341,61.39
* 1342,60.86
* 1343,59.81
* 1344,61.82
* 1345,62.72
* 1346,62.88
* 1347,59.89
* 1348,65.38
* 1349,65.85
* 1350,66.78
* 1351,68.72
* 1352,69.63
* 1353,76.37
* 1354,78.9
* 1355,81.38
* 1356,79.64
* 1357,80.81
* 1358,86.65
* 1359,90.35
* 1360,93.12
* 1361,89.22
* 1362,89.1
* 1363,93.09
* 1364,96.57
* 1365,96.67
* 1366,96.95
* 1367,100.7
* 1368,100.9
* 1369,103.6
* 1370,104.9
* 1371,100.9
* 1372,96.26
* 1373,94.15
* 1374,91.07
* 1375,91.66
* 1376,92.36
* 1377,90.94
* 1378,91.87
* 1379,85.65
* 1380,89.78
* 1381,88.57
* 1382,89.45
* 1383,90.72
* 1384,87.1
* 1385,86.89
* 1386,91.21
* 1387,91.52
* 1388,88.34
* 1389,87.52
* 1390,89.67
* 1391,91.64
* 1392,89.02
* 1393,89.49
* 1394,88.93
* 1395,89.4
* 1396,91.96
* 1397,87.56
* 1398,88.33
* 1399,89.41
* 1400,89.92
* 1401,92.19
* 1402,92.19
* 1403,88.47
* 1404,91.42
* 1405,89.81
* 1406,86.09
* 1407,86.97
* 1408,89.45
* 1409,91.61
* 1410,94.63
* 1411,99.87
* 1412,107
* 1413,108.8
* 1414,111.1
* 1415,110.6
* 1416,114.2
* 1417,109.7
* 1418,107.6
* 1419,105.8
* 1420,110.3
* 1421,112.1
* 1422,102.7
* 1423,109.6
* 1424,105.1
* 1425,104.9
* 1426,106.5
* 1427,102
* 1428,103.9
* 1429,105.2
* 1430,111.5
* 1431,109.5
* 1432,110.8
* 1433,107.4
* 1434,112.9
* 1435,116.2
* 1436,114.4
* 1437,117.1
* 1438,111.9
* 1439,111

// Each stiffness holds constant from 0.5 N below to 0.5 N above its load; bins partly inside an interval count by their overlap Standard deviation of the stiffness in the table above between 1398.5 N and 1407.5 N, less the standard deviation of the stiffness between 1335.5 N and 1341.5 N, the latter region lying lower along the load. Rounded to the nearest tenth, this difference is 0.0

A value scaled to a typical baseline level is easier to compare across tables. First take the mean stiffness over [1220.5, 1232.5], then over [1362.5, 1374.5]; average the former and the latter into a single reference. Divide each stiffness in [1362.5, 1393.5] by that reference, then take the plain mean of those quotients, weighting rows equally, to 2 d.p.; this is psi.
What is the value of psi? 0.98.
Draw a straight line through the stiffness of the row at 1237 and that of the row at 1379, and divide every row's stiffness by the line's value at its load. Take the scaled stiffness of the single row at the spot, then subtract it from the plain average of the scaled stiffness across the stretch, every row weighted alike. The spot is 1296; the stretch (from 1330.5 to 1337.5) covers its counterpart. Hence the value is -0.1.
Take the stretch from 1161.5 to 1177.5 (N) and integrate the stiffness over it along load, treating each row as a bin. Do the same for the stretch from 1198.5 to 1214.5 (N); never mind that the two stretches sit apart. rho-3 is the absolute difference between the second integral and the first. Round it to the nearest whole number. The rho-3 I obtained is 303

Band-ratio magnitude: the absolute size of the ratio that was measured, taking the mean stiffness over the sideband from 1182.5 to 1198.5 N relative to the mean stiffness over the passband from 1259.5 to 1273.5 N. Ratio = 1.14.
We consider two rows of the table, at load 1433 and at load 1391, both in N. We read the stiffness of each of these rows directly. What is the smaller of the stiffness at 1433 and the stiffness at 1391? 92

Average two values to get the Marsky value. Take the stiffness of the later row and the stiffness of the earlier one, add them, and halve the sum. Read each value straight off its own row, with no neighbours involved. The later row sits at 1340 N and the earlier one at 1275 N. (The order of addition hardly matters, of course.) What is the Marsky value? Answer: 68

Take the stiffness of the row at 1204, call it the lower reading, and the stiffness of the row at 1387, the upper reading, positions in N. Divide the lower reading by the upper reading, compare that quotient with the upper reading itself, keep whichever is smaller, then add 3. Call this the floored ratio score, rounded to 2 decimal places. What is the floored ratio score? 3.97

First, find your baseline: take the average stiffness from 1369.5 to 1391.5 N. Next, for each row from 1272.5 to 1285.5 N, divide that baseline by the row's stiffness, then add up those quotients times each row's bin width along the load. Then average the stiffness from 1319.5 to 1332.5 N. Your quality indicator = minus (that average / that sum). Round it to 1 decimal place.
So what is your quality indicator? -4.4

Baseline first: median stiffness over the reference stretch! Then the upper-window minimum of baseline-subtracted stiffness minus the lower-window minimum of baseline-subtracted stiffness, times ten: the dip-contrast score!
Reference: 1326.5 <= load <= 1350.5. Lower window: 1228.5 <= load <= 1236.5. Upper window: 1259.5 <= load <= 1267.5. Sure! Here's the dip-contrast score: 39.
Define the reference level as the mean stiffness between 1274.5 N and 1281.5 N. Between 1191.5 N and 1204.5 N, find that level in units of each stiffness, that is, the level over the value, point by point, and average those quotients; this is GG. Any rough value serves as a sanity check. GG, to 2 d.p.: 0.80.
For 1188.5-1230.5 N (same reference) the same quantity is 0.79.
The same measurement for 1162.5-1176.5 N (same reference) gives 0.66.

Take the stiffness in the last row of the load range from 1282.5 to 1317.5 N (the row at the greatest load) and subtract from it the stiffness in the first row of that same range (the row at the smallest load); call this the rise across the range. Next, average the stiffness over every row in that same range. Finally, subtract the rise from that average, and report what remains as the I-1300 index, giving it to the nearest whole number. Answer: 66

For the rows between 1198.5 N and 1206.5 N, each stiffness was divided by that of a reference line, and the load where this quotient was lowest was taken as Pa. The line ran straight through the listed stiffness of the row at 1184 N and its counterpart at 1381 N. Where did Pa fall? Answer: 1203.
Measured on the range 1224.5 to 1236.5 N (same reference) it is 1235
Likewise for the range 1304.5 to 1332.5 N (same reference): 1332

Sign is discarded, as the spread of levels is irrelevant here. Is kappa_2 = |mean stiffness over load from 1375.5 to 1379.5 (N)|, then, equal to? 90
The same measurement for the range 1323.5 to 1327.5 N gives 74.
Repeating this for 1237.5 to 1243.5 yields 61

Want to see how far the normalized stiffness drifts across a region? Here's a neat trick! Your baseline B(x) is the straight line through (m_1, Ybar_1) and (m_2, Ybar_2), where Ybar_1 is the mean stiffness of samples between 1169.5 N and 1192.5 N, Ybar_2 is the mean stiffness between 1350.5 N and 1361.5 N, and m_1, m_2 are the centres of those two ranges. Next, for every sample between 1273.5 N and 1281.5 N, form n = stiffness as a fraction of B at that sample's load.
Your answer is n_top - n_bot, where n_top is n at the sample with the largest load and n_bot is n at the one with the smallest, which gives -0.063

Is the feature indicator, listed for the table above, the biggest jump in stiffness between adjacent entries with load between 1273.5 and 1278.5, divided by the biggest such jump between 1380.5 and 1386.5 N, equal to 0.72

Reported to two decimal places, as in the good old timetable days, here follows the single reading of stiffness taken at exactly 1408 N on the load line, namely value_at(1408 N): 89.45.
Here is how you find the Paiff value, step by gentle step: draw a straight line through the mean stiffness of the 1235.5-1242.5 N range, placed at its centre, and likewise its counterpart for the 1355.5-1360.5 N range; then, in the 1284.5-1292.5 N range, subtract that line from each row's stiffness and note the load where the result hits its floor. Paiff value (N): 1285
